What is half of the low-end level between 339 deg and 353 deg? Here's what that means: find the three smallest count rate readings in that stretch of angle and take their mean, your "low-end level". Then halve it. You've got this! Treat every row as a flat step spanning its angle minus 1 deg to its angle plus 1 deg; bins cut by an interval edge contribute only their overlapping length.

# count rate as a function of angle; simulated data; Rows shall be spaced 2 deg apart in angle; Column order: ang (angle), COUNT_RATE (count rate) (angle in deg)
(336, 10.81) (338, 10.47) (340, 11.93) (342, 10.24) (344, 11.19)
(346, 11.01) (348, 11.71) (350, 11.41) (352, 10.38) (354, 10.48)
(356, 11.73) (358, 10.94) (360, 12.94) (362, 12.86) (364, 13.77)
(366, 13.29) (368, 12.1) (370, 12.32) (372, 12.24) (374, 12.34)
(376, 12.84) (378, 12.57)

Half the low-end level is 5.27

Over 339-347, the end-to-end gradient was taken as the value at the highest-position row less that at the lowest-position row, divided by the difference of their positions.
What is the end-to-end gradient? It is -0.15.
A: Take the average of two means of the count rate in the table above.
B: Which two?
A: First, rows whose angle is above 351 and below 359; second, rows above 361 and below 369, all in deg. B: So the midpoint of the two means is 11.9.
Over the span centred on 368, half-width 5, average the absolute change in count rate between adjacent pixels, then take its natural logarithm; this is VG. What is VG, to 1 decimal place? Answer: -0.7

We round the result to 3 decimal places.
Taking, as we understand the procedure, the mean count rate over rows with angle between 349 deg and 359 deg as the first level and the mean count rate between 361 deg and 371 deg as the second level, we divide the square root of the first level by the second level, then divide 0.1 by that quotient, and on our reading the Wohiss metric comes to 0.388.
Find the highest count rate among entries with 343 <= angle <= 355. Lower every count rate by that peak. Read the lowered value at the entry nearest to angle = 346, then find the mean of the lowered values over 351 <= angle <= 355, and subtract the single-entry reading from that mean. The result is -0.6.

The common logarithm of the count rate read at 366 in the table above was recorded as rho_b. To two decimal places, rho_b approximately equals 1.12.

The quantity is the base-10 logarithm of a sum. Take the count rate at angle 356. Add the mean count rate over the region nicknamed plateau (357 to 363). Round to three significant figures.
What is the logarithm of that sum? 1.38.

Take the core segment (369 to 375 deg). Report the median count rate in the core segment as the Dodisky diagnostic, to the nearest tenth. 12.3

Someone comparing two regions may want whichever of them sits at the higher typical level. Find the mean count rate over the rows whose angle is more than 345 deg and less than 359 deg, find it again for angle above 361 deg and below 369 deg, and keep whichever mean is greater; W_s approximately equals 13.0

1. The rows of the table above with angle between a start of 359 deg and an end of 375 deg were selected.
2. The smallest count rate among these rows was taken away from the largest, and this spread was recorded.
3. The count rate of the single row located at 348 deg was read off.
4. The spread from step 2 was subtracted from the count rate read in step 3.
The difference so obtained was 10.0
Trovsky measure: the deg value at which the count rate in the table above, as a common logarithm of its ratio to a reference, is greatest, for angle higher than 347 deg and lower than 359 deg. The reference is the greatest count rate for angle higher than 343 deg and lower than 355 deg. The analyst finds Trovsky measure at 356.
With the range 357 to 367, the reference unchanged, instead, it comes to 364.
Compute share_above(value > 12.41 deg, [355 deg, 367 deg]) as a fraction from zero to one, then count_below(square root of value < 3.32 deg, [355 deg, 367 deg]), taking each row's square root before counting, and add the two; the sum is 1.7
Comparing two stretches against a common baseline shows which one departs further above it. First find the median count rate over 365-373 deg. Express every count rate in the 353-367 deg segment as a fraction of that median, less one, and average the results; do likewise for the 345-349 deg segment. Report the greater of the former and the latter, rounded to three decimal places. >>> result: 0.001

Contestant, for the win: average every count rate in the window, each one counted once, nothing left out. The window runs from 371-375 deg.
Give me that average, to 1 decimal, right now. 12.3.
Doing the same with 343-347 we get 11.1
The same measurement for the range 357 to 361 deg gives 11.9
